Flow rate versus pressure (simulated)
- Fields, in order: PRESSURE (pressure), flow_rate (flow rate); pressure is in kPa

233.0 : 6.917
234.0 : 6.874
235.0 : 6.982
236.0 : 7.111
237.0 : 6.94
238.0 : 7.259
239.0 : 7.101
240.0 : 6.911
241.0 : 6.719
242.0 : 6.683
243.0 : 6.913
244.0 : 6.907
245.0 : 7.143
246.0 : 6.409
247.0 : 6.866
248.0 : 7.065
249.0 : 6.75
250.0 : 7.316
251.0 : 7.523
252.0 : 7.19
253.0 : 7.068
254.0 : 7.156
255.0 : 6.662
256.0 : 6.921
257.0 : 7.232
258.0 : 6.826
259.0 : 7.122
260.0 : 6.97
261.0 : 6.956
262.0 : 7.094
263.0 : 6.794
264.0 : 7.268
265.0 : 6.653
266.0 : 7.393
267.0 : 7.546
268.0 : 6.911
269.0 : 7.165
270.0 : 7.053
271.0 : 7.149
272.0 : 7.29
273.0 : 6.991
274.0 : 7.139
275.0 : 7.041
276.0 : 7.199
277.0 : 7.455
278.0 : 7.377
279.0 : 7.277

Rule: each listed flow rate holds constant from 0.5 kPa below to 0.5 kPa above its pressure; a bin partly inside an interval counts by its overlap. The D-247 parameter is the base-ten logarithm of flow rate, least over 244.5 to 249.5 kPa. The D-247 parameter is 0.807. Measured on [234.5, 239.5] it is 0.841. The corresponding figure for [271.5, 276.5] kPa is 0.845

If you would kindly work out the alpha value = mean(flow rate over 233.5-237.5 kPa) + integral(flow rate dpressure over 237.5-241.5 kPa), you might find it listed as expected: 35.0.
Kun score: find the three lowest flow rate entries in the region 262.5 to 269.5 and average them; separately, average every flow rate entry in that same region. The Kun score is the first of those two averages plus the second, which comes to 13.9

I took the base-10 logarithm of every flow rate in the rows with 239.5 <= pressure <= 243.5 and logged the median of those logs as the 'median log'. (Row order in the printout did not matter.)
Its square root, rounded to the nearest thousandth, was 0.913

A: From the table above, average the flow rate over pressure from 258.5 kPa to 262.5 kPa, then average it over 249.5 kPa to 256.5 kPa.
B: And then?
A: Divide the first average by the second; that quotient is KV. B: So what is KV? 0.99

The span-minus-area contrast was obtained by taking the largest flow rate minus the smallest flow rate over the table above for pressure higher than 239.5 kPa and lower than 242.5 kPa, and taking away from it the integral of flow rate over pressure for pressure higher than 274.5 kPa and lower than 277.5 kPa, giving -21.5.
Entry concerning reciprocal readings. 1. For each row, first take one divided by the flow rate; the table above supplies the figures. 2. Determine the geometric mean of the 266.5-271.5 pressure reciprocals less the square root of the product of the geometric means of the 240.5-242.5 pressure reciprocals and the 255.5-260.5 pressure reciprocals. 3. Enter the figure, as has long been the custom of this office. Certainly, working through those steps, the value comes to -0.0062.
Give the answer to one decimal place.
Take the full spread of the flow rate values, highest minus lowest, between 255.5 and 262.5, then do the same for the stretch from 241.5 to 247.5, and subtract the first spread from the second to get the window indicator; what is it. 0.3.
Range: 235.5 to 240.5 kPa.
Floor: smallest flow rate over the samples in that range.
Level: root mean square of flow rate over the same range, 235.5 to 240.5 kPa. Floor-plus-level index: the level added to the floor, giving 14.0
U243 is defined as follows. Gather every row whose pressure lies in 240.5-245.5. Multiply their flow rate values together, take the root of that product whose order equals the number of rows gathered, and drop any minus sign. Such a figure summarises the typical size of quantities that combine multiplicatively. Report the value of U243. 6.87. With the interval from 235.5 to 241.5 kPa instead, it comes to 7.00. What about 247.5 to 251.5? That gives 7.16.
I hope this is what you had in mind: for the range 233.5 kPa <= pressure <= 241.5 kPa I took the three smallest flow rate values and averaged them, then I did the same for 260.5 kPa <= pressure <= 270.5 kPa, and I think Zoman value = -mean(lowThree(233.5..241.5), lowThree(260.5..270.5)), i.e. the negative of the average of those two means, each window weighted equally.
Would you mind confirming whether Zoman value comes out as -6.81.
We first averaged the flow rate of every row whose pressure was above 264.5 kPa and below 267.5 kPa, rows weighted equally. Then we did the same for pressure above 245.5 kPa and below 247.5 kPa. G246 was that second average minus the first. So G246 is -0.56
